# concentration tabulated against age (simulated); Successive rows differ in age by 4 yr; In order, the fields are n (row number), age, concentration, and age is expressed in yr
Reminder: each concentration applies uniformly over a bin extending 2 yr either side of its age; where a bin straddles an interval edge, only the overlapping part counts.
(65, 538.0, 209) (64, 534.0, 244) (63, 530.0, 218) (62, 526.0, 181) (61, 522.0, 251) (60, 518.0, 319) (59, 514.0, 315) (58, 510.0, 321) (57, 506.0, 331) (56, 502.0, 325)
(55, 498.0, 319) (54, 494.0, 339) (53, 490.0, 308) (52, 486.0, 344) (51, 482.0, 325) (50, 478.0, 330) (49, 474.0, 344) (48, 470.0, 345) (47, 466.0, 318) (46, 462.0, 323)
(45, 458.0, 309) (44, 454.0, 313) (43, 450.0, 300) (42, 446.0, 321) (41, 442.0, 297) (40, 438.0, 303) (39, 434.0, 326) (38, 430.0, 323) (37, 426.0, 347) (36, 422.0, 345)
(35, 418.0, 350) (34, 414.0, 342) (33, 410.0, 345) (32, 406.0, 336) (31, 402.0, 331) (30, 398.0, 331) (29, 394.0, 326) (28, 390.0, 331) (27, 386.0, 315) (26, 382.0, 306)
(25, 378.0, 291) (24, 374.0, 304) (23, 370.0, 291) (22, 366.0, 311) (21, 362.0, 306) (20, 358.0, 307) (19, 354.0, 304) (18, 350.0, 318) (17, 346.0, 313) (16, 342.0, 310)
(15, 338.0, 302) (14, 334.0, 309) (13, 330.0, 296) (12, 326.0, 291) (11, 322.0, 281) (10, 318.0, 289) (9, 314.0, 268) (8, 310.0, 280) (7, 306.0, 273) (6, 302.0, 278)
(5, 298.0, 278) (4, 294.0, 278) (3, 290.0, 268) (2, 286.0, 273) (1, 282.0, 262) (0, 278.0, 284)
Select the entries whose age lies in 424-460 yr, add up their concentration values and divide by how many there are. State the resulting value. 315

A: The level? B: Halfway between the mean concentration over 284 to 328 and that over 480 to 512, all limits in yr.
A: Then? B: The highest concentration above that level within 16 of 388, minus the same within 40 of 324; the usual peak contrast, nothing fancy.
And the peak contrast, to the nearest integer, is 13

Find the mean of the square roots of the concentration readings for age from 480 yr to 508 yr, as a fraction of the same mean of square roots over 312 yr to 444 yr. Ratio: 1.022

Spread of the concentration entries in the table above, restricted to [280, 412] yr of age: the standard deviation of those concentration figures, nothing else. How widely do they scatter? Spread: 22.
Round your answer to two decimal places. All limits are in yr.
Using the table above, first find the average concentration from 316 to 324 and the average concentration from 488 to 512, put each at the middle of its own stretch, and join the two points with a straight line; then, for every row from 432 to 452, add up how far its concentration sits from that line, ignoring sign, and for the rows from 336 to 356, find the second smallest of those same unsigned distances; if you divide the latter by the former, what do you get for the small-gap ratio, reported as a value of 0.22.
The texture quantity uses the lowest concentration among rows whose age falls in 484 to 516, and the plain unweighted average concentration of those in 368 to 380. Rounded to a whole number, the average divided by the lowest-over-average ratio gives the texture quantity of 283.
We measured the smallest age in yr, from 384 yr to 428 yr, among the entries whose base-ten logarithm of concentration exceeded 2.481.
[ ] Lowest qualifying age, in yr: 386.0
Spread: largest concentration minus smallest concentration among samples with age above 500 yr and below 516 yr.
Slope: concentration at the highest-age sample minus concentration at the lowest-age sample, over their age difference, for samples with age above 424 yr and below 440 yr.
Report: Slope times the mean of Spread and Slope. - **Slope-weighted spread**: -23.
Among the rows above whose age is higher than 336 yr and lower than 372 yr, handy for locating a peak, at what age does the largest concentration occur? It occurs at 350.0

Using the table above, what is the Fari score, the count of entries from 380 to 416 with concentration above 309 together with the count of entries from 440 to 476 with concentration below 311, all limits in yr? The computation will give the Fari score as 11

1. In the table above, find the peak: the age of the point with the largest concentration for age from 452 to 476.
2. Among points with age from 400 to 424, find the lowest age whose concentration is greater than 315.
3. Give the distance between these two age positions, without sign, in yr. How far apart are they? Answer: 68 yr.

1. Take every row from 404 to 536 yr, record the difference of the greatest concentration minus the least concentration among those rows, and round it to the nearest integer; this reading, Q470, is 169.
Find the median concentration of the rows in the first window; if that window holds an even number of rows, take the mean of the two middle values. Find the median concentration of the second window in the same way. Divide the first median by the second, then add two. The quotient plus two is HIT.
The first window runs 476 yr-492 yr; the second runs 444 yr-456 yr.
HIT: 3.05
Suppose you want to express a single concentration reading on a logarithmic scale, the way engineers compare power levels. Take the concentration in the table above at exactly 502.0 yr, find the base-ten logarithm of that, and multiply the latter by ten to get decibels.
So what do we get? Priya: 25.1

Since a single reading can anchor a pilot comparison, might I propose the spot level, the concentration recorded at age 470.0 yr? 345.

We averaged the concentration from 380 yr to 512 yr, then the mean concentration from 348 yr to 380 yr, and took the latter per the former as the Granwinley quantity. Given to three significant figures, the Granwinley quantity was 0.932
